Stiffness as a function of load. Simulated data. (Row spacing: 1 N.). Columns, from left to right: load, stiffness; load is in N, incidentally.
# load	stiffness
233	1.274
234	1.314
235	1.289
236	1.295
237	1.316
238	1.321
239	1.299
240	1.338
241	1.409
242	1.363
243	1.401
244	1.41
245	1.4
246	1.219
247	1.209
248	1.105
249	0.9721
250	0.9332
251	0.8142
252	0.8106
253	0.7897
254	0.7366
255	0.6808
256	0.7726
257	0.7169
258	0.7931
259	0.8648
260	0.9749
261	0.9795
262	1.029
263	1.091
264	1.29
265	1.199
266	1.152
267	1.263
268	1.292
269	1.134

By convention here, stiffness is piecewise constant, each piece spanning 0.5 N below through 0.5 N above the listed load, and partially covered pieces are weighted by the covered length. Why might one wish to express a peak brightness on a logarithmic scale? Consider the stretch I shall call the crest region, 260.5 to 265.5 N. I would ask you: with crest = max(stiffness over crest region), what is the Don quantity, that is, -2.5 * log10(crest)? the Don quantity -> -0.28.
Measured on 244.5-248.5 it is -0.37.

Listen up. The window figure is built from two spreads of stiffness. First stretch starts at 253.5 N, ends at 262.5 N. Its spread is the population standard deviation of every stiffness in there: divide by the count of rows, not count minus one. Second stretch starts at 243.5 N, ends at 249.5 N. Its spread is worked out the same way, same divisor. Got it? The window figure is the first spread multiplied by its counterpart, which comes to 0.019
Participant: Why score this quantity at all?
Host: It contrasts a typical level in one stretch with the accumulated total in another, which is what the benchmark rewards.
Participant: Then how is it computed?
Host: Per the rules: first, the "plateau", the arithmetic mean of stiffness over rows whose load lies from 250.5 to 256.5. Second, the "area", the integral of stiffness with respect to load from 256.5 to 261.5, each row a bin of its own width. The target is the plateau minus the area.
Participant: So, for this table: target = -3.6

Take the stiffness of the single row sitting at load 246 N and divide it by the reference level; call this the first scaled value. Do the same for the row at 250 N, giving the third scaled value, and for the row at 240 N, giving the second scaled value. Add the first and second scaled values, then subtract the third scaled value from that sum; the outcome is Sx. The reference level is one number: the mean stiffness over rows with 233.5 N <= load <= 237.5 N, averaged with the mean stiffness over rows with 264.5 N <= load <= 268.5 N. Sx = 1.3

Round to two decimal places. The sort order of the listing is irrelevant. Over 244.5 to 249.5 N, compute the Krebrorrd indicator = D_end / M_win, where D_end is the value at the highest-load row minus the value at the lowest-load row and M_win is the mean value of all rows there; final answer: -0.36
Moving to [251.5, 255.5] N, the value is -0.17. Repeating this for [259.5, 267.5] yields 0.26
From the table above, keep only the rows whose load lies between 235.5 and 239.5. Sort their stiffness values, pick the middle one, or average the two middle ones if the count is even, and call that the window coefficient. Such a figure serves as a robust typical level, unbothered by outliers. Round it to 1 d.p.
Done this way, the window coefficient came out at 1.3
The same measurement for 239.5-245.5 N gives 1.4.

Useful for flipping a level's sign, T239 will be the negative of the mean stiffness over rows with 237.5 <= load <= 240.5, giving -1.3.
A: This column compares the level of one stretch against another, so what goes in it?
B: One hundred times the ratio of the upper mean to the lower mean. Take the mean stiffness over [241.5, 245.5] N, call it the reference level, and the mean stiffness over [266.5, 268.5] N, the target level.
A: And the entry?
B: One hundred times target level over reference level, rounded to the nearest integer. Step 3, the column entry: 92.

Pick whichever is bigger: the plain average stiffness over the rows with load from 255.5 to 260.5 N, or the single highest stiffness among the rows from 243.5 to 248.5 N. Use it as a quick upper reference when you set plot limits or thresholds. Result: 1.41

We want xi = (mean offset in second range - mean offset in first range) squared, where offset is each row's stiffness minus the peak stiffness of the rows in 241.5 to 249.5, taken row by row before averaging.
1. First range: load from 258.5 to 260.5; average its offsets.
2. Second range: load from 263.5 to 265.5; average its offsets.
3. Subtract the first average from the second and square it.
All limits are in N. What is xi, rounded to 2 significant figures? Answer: 0.11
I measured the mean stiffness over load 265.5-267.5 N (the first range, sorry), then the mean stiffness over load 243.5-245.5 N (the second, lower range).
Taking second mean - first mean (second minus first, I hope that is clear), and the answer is 0.2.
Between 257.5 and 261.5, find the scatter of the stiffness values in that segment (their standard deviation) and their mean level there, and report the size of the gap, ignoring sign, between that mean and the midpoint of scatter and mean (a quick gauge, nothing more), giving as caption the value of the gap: 0.41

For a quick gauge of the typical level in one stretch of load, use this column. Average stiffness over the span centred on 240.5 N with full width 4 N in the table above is 1.4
